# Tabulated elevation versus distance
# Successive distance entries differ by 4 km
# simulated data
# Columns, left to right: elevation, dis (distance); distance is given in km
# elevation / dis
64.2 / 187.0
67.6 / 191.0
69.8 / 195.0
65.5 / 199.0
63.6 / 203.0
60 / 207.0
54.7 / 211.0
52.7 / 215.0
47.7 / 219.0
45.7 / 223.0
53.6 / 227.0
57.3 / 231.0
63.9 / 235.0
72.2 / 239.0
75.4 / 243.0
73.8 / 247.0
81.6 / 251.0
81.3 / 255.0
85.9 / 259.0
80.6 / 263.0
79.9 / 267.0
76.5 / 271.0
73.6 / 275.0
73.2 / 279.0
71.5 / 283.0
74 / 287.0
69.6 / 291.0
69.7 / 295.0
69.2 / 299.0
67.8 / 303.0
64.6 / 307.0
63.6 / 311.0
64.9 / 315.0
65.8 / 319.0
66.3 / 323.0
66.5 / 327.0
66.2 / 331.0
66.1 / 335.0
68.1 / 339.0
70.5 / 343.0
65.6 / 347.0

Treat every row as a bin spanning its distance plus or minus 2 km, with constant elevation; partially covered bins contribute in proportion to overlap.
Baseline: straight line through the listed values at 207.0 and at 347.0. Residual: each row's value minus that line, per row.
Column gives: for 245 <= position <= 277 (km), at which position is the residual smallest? 275.0 km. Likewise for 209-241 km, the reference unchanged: 223.0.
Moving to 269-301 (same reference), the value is 299.0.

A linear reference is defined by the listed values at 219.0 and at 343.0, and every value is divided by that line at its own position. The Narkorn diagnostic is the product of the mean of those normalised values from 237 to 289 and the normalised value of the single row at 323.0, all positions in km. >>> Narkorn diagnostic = 1.37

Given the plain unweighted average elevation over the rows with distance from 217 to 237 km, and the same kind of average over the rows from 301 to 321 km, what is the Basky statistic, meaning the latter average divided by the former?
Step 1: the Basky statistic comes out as 1.22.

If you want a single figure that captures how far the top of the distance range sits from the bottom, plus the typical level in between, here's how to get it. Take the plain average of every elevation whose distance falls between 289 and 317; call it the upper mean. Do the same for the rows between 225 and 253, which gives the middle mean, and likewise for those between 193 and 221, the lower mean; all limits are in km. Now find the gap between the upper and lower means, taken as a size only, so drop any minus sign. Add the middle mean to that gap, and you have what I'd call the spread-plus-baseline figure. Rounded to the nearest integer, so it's 76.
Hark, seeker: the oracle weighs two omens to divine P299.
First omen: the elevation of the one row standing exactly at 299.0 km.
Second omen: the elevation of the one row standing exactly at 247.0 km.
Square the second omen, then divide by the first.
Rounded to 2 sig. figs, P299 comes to 79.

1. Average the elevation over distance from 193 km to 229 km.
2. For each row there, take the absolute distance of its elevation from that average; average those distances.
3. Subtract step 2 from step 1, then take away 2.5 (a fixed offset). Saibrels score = 48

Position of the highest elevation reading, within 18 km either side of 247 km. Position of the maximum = 259.0 km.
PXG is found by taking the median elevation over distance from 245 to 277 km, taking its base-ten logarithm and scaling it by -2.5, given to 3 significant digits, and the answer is -4.76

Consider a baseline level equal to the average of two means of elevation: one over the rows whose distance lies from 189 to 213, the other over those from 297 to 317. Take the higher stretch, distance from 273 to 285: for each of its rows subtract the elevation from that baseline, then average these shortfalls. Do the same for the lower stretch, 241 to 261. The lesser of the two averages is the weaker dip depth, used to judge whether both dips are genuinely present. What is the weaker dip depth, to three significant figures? -14.8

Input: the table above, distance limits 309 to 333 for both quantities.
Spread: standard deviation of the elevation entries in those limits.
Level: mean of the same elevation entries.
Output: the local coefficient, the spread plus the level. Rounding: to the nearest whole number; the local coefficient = 67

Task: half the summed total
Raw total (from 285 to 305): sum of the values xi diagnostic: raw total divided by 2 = 175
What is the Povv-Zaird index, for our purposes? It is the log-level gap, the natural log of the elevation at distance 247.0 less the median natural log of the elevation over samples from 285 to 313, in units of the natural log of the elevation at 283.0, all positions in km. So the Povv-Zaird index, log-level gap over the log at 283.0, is 0.015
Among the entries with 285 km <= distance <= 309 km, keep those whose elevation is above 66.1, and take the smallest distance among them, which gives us 287.0 km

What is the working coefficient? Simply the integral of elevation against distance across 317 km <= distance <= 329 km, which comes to 794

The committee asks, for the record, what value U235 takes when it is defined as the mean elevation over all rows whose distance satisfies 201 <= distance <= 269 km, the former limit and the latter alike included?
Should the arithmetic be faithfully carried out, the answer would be 66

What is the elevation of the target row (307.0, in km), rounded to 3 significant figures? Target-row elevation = 64.6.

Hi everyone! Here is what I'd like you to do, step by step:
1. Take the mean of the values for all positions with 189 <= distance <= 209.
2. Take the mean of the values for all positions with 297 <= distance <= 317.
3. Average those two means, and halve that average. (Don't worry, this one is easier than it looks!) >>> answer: 32.8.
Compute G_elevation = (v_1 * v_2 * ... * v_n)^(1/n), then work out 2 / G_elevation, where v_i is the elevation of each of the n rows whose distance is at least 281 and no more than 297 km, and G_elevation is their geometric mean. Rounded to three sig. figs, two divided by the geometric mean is 0.0281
